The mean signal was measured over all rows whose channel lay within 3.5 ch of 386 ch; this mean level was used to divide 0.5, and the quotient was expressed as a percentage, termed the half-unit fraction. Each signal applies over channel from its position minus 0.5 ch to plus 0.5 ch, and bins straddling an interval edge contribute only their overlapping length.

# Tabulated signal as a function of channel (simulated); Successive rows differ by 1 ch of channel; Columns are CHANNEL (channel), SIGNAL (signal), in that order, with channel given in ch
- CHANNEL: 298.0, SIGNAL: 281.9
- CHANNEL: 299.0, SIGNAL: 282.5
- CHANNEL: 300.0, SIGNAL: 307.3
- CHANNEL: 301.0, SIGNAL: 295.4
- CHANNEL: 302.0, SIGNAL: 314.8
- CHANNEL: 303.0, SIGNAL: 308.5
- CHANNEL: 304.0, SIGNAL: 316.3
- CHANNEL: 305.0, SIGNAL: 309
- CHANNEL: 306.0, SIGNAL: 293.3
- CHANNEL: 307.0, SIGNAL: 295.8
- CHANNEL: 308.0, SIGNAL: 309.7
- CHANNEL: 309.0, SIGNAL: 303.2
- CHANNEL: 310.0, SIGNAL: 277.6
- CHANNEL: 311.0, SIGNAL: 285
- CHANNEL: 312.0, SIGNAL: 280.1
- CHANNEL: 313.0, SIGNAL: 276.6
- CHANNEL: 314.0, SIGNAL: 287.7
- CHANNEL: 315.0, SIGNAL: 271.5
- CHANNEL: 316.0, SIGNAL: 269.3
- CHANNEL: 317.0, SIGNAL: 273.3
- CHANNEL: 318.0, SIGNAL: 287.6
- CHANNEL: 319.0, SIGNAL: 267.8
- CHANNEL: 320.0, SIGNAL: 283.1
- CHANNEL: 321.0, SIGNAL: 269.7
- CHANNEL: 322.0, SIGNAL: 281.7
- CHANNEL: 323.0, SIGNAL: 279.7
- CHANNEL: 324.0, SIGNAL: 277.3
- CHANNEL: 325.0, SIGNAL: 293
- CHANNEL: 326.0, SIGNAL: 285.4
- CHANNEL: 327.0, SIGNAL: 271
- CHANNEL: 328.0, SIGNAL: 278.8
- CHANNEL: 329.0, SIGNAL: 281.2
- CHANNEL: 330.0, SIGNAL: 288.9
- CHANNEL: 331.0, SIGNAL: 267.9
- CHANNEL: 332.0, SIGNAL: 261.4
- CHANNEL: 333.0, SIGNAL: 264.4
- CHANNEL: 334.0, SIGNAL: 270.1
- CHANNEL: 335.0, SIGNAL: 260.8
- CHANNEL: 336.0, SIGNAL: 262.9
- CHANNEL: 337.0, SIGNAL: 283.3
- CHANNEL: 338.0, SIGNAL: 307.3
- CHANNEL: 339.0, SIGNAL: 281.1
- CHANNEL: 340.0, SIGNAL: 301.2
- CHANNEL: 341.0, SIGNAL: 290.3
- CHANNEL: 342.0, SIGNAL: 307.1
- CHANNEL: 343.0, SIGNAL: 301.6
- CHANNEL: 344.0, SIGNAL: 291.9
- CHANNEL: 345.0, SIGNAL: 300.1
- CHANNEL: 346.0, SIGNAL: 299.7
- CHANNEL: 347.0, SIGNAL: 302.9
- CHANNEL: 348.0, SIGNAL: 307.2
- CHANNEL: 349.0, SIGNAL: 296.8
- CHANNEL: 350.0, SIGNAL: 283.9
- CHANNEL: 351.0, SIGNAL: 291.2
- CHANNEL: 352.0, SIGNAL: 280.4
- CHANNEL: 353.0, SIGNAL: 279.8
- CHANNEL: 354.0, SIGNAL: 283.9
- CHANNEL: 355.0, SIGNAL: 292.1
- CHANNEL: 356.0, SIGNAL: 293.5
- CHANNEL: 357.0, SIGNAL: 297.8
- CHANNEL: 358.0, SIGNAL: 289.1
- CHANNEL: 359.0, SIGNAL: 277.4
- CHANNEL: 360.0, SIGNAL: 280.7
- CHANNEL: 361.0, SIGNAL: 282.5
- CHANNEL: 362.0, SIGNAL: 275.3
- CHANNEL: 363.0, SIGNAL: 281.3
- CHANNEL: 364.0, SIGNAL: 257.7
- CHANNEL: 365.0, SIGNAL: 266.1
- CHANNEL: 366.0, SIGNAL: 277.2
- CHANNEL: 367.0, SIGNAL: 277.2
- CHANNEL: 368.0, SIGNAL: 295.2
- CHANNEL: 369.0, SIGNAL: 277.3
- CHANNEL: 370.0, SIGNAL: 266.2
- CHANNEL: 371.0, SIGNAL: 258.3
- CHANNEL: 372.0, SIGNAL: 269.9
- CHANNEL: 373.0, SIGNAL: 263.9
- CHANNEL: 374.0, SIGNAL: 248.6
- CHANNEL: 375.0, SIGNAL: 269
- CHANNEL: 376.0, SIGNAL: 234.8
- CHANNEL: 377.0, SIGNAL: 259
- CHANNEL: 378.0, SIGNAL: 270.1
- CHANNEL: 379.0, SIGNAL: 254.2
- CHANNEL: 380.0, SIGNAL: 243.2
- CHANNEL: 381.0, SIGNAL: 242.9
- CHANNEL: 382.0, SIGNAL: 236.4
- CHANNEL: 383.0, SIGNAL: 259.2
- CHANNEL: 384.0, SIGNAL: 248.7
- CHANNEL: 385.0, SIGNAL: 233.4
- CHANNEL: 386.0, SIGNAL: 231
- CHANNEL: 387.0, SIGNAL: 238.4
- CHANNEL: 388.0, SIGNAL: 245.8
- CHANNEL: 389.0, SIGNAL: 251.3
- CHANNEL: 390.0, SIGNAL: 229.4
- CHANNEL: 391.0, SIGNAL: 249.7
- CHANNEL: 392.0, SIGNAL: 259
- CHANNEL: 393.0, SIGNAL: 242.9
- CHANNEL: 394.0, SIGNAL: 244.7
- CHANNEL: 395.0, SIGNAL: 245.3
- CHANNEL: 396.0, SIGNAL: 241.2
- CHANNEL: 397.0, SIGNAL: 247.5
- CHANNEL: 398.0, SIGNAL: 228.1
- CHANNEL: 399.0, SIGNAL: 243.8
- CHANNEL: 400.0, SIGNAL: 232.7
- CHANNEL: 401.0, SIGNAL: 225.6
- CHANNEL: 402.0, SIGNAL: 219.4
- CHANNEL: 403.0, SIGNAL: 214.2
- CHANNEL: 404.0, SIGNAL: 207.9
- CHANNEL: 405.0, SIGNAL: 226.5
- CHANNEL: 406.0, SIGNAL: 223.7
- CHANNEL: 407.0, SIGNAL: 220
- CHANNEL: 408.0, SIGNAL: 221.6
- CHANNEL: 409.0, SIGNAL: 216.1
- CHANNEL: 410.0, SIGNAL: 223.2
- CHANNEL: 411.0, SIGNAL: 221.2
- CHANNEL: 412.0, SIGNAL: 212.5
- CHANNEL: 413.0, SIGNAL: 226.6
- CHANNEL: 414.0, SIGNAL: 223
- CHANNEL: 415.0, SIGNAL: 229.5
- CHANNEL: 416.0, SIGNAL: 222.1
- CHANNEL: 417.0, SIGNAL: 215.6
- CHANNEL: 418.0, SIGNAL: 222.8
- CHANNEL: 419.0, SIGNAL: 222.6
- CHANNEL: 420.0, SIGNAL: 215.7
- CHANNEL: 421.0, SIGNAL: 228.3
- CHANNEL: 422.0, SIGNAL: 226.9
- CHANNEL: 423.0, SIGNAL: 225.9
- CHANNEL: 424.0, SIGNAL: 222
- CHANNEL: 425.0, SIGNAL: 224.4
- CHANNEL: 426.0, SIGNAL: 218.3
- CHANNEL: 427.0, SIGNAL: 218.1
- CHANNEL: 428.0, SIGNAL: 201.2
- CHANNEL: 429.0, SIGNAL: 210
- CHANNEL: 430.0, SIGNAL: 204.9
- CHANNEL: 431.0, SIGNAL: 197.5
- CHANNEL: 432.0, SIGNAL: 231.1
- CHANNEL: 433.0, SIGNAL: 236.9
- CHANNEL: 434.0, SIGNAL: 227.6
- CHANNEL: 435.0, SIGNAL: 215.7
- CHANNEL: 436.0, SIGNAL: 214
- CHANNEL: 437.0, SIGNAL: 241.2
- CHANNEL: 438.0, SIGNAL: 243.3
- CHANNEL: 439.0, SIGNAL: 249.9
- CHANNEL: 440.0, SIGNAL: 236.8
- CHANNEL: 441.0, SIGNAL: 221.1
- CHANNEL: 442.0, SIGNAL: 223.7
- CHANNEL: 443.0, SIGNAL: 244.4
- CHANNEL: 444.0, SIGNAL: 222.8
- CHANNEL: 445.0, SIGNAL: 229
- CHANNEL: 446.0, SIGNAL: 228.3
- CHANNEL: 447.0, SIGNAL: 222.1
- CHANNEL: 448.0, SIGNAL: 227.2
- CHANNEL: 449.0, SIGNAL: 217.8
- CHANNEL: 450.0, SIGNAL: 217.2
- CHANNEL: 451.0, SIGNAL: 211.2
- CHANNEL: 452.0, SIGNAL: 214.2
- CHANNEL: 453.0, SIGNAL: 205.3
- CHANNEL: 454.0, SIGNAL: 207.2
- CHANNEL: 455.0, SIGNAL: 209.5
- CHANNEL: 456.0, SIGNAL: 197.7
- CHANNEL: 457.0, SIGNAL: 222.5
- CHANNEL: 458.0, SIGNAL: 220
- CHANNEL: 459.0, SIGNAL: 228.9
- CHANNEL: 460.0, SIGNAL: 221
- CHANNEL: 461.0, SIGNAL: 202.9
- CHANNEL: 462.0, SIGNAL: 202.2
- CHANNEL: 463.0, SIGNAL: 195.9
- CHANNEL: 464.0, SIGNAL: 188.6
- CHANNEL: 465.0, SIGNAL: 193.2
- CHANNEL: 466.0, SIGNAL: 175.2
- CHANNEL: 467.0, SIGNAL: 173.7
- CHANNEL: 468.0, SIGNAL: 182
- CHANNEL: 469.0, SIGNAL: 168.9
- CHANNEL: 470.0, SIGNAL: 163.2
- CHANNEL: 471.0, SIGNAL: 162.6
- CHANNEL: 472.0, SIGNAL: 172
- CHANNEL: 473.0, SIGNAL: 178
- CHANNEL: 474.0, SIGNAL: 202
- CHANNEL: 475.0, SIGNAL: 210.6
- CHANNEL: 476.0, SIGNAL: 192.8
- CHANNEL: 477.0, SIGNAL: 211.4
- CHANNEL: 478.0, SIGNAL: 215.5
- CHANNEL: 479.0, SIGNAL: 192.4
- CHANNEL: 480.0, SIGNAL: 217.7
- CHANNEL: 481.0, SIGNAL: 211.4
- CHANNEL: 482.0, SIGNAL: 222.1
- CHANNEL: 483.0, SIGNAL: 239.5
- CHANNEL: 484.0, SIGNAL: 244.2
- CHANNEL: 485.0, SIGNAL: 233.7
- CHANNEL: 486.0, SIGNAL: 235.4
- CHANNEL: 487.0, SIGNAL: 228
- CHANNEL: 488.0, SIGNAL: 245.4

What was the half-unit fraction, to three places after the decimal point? 0.205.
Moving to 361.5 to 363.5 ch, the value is 0.180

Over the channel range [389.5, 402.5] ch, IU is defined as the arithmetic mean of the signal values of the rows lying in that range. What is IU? 239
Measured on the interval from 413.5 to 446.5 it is 224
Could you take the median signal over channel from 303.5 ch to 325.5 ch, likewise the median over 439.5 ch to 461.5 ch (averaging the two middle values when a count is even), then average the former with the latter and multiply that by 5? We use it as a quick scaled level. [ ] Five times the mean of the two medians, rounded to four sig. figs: 1259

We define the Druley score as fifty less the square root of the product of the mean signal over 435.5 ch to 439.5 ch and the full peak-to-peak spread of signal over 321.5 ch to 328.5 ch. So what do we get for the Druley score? -22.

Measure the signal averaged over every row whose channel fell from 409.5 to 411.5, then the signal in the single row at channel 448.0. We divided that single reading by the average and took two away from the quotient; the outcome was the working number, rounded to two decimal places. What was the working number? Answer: -0.98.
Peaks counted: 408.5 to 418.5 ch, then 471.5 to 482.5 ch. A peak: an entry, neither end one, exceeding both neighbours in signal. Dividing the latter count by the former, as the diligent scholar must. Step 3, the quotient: 1.00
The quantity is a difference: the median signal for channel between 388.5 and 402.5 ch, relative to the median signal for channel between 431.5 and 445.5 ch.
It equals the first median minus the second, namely 13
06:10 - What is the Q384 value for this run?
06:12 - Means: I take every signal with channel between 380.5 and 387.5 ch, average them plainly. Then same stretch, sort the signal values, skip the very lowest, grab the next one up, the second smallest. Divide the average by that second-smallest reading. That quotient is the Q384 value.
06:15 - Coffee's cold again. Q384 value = 1.03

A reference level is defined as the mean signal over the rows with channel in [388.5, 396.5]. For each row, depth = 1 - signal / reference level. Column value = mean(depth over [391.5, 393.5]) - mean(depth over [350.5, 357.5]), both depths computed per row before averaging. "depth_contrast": 0.15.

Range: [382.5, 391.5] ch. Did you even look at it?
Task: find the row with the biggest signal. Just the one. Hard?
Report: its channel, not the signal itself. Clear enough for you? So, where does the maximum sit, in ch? 383.0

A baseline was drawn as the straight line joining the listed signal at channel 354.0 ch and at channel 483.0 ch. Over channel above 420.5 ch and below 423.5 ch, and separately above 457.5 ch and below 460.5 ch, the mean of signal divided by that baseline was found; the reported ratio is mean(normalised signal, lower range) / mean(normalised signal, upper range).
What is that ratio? 0.97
